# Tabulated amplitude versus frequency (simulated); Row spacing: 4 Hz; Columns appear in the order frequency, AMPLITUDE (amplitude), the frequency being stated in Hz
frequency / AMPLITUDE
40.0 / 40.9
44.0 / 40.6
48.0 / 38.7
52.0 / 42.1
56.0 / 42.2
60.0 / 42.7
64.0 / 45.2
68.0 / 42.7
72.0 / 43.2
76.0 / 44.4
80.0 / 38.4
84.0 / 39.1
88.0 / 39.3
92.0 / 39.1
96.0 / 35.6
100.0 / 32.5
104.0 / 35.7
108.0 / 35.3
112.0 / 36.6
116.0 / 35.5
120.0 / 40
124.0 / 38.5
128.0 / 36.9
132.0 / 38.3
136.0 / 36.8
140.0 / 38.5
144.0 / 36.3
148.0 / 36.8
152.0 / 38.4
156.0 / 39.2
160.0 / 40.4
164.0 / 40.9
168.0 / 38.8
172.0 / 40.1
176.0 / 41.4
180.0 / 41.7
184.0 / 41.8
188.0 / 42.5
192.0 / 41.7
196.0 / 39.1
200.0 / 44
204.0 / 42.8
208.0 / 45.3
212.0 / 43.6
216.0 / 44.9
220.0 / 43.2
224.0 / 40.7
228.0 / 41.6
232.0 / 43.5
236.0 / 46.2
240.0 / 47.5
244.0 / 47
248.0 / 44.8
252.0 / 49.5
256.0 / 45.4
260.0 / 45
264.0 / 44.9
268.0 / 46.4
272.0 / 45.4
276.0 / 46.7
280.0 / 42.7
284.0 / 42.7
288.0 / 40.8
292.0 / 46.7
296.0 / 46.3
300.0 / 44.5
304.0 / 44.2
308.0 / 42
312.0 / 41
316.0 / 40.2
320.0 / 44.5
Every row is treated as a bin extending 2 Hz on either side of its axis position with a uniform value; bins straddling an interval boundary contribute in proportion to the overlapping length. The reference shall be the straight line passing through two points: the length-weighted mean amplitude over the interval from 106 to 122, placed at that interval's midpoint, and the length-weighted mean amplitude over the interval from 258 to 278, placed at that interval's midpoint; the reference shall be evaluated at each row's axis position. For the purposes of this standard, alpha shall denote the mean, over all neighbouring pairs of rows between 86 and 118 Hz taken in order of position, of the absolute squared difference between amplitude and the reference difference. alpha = 6.4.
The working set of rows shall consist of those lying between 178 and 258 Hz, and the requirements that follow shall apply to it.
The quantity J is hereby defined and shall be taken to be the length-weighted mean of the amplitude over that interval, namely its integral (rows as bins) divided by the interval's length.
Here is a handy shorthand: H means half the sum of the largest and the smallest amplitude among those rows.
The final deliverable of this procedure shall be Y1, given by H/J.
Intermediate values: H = 44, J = 44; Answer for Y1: 1.01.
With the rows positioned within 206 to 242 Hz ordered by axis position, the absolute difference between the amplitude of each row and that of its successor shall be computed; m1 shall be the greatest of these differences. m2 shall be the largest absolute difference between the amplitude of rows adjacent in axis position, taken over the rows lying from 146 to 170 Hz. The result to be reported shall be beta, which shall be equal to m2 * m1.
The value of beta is 6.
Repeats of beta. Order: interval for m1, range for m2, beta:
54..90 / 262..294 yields 35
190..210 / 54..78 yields 12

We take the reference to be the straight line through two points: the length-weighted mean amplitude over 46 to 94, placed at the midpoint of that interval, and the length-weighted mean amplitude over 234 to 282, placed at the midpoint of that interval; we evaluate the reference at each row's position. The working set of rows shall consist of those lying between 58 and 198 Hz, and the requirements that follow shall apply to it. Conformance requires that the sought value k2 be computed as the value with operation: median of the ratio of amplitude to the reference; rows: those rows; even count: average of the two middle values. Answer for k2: 0.914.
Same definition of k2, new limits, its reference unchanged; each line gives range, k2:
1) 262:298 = 0.981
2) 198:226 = 0.972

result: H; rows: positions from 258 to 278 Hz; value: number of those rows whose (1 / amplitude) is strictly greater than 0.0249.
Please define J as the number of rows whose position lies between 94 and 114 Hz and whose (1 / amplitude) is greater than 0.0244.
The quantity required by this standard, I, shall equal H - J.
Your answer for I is -5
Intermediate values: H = 0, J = 5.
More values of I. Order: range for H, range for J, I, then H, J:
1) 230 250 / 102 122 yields -5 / 0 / 5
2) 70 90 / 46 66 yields 2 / 3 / 1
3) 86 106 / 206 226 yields 4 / 5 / 1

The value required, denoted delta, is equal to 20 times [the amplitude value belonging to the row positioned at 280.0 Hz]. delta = 854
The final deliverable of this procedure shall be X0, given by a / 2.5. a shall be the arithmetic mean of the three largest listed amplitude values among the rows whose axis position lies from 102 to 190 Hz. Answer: 16.8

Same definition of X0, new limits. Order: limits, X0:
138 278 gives 19.2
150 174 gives 16.2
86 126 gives 15.8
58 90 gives 17.7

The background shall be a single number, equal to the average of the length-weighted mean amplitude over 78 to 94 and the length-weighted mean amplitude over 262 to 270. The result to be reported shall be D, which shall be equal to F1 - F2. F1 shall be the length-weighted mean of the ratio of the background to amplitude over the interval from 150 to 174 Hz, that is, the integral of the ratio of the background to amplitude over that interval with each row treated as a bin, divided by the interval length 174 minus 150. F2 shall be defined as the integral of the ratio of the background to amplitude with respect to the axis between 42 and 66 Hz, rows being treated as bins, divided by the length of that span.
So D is 0.06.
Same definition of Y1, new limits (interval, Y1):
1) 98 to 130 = 1.00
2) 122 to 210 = 1.02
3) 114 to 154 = 1.00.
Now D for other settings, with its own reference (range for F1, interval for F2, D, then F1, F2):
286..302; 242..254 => 0.05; 0.95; 0.90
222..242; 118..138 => -0.14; 0.97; 1.11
